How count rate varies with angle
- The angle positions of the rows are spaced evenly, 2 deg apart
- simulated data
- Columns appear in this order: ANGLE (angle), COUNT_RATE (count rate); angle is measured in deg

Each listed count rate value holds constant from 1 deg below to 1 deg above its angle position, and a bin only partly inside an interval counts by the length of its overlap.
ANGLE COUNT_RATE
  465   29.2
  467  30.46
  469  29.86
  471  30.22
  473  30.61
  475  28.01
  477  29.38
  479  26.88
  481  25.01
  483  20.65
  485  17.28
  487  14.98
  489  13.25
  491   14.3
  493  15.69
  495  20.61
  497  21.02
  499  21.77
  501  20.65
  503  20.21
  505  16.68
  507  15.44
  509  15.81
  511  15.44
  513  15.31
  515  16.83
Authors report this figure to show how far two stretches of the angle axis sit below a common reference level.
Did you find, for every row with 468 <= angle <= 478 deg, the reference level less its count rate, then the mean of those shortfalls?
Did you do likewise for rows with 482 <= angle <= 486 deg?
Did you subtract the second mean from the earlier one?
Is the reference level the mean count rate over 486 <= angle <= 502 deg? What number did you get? -11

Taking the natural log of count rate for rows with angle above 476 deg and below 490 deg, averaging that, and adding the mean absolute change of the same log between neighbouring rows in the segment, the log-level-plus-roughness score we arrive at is 3.14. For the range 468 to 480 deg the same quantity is 3.42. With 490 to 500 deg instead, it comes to 3.02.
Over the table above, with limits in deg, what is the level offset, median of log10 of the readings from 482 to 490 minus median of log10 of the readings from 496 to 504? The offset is -0.11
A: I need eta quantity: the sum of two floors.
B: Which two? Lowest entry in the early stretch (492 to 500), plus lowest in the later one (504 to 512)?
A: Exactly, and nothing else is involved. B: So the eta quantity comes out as 31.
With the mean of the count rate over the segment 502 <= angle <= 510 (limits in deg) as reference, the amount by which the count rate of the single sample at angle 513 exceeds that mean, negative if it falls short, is -1.7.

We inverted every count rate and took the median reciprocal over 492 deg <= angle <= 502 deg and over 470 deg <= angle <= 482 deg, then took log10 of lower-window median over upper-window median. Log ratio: -0.14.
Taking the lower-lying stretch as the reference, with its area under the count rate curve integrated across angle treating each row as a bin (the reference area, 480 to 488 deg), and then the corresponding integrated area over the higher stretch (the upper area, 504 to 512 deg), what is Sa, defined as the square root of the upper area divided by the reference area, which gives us 0.90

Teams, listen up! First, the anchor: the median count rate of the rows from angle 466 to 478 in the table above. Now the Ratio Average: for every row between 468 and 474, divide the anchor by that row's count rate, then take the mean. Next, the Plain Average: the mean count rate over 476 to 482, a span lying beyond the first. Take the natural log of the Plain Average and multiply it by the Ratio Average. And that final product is 3.3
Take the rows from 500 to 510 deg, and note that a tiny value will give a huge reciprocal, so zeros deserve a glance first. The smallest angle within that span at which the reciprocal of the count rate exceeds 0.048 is 501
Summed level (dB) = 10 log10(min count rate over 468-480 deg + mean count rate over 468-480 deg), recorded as 17.5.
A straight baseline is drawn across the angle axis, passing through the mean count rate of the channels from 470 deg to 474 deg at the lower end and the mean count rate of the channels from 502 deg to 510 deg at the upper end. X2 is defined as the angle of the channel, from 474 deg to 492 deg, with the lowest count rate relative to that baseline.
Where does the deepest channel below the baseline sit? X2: 489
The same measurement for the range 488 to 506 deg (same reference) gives 489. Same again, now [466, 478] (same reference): 467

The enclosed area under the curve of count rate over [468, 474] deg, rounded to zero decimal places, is 181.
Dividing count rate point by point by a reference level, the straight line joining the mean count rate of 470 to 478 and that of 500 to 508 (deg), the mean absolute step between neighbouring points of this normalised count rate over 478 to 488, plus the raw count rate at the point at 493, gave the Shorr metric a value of 15.8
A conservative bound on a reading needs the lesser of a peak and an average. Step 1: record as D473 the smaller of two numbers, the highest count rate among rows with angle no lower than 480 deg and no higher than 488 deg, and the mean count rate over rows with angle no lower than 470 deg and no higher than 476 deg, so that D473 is 25.0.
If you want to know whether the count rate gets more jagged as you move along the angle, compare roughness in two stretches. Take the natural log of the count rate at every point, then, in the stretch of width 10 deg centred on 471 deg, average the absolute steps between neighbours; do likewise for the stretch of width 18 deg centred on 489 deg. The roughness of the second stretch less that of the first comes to 0.10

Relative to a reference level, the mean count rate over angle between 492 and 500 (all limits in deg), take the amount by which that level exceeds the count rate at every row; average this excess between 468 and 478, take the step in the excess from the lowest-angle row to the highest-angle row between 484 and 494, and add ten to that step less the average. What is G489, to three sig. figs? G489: 21.4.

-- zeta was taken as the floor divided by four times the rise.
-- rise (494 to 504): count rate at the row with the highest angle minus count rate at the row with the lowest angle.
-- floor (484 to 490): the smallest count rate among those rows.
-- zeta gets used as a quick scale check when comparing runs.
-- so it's -8.3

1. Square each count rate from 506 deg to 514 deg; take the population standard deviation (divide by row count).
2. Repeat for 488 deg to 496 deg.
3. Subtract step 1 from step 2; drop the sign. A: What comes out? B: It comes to 91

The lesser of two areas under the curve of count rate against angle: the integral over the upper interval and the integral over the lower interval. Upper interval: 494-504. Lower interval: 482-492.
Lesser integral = 161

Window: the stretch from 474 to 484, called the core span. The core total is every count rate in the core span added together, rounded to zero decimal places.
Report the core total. 130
